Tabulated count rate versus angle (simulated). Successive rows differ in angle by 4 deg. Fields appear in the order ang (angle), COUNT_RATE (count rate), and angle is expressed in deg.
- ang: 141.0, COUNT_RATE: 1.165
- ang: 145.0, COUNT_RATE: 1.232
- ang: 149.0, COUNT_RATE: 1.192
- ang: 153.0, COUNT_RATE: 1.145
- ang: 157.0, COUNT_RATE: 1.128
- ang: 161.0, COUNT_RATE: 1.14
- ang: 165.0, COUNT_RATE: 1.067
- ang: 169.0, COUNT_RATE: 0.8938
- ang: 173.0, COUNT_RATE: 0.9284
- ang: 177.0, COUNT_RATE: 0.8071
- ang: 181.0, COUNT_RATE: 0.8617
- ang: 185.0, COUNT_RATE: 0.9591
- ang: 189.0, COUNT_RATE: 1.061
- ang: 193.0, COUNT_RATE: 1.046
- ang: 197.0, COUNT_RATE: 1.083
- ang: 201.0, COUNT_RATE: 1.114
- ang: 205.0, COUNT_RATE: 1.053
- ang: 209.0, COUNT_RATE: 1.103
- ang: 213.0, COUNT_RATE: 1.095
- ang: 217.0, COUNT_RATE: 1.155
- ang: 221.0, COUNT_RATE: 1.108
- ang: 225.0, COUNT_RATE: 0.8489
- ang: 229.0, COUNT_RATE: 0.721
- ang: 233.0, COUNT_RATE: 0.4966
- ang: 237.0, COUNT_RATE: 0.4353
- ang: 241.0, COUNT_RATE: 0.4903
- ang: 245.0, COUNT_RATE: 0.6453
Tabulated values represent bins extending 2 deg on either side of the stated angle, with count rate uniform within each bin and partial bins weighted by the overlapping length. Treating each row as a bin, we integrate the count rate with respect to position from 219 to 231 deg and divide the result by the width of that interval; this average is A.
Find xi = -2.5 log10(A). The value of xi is 0.12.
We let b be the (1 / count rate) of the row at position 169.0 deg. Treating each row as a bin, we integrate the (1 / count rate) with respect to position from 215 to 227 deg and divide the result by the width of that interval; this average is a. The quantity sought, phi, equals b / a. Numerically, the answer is 1.1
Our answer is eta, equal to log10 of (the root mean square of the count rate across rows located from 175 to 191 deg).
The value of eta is -0.03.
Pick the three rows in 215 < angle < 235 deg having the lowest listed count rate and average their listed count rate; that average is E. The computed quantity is 0.69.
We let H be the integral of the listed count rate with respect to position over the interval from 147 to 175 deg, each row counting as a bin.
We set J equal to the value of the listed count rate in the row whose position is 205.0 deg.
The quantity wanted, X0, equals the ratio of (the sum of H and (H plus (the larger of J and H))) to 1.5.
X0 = 60.0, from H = 30.0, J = 1.053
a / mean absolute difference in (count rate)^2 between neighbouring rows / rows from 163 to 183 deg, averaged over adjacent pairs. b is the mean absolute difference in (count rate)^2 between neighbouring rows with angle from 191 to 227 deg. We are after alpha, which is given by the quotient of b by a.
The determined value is 0.82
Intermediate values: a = 0.176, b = 0.144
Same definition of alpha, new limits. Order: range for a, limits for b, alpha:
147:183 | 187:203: 0.46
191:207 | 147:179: 1.46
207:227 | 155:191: 0.83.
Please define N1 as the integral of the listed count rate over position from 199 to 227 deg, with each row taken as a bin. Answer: 30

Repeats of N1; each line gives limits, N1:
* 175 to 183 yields 7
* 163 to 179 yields 15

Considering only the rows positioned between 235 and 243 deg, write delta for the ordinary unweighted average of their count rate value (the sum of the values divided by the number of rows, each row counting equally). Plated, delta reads 0.46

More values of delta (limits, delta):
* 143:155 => 1.19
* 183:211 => 1.06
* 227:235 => 0.61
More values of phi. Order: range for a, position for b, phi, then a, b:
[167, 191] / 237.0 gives 2.1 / 1.10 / 2.3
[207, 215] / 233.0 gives 2.2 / 0.91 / 2.0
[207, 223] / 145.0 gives 0.9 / 0.90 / 0.8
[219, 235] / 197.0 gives 0.7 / 1.37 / 0.9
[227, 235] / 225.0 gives 0.7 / 1.70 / 1.2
